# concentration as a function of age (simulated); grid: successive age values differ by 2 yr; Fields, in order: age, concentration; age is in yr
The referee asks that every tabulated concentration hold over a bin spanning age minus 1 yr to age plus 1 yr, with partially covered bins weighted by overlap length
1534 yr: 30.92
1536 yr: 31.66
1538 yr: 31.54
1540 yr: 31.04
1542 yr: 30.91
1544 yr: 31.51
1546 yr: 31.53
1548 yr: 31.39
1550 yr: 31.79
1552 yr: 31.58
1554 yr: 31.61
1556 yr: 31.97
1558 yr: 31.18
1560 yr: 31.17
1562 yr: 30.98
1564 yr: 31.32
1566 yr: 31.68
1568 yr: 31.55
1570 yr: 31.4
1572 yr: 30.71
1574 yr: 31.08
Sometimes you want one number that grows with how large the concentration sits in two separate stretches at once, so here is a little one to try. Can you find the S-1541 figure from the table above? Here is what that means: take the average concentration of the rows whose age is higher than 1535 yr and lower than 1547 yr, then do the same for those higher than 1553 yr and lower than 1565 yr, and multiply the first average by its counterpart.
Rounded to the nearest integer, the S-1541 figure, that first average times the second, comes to 984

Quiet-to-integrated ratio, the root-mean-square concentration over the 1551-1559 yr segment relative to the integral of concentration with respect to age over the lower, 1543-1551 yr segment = 0.125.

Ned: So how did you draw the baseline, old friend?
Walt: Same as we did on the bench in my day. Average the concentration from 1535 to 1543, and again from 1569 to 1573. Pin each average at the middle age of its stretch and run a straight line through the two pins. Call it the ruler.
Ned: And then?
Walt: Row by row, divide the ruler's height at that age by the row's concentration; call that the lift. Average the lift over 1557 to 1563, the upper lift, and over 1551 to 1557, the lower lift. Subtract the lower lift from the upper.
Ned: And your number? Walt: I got 0.018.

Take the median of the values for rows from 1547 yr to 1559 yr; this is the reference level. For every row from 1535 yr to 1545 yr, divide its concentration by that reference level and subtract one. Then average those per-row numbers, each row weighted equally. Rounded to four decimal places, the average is -0.0083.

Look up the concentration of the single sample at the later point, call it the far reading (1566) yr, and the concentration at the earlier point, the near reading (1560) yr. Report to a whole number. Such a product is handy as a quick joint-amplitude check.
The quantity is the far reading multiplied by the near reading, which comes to 987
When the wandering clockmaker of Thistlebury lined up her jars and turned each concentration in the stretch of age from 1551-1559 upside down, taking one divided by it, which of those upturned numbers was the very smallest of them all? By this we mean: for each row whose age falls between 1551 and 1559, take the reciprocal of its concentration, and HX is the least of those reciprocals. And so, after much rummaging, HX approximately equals 0.0313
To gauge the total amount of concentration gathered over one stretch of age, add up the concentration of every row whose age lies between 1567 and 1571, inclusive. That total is 63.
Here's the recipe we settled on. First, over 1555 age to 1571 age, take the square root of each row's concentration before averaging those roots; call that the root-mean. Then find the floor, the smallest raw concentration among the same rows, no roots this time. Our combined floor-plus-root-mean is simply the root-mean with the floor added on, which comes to 36.6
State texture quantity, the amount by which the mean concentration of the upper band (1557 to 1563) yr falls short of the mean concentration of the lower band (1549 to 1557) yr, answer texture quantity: 0.6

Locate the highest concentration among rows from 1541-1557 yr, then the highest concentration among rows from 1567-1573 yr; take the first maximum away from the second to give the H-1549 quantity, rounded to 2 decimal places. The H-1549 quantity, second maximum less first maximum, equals -0.42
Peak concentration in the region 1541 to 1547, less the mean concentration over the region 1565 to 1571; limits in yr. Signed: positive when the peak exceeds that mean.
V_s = 0.0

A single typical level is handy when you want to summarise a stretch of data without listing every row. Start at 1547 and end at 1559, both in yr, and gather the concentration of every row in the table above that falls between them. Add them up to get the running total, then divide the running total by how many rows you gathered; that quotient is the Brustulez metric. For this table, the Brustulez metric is 31.6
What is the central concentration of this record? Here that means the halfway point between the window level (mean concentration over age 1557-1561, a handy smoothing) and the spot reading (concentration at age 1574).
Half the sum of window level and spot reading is 31.13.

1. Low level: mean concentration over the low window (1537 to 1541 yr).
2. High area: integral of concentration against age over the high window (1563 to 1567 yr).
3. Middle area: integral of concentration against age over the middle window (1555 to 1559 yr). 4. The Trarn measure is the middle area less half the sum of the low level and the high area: 47.7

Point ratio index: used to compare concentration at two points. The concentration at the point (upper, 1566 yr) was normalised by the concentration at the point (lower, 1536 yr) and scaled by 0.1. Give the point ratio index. 0.1001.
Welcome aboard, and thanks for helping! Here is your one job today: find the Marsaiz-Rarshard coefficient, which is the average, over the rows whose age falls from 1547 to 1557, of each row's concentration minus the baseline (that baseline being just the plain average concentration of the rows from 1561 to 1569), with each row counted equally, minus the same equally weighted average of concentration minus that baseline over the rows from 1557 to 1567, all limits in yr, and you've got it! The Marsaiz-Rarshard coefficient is 0.40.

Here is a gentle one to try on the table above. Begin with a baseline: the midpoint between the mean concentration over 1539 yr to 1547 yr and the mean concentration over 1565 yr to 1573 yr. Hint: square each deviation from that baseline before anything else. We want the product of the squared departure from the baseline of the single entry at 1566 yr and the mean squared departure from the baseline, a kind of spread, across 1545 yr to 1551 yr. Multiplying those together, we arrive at 0.016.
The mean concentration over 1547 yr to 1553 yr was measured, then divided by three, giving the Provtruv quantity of 10.53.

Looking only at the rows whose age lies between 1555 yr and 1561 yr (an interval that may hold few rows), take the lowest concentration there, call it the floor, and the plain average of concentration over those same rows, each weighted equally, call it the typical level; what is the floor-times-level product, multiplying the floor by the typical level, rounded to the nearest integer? 980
